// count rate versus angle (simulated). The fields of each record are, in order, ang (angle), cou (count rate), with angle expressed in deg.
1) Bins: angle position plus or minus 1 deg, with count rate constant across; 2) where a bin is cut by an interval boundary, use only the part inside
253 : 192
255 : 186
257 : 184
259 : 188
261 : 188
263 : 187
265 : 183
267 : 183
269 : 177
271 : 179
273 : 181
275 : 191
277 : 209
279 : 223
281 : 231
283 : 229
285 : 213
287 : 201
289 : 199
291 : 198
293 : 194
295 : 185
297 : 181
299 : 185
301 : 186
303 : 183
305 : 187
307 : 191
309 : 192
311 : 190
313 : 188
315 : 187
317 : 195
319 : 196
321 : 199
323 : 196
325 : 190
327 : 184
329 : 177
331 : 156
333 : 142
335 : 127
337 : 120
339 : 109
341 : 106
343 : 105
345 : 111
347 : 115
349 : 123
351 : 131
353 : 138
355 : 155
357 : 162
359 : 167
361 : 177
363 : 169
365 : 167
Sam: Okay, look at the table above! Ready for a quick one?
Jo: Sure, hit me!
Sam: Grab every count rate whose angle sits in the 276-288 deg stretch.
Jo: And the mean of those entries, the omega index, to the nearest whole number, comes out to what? 218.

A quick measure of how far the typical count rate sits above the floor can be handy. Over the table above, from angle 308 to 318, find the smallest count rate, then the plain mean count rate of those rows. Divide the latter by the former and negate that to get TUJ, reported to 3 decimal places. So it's -1.018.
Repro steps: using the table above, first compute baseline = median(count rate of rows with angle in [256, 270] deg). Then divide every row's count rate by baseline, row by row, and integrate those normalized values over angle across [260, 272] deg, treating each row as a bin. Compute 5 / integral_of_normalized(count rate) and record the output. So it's 0.419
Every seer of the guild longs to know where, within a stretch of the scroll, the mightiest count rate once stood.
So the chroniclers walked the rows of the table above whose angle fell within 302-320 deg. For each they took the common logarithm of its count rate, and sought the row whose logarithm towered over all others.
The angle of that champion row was 319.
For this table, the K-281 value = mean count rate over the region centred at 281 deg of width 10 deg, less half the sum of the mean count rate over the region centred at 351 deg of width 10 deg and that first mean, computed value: 44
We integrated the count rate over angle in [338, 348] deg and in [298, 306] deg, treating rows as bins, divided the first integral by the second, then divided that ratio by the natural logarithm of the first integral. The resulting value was 0.11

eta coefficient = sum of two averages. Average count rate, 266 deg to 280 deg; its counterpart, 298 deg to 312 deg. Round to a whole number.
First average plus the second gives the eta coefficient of 380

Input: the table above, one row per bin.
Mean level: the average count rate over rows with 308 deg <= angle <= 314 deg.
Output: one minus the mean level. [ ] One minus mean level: -189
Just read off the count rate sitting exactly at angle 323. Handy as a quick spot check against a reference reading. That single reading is 196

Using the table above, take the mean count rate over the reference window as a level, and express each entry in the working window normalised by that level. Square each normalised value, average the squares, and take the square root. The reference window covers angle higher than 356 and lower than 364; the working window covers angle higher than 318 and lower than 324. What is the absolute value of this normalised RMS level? 1.17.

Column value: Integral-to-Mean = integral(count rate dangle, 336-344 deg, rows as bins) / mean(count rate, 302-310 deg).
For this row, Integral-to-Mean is 4.7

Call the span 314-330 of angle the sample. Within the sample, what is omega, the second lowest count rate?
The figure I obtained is 184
